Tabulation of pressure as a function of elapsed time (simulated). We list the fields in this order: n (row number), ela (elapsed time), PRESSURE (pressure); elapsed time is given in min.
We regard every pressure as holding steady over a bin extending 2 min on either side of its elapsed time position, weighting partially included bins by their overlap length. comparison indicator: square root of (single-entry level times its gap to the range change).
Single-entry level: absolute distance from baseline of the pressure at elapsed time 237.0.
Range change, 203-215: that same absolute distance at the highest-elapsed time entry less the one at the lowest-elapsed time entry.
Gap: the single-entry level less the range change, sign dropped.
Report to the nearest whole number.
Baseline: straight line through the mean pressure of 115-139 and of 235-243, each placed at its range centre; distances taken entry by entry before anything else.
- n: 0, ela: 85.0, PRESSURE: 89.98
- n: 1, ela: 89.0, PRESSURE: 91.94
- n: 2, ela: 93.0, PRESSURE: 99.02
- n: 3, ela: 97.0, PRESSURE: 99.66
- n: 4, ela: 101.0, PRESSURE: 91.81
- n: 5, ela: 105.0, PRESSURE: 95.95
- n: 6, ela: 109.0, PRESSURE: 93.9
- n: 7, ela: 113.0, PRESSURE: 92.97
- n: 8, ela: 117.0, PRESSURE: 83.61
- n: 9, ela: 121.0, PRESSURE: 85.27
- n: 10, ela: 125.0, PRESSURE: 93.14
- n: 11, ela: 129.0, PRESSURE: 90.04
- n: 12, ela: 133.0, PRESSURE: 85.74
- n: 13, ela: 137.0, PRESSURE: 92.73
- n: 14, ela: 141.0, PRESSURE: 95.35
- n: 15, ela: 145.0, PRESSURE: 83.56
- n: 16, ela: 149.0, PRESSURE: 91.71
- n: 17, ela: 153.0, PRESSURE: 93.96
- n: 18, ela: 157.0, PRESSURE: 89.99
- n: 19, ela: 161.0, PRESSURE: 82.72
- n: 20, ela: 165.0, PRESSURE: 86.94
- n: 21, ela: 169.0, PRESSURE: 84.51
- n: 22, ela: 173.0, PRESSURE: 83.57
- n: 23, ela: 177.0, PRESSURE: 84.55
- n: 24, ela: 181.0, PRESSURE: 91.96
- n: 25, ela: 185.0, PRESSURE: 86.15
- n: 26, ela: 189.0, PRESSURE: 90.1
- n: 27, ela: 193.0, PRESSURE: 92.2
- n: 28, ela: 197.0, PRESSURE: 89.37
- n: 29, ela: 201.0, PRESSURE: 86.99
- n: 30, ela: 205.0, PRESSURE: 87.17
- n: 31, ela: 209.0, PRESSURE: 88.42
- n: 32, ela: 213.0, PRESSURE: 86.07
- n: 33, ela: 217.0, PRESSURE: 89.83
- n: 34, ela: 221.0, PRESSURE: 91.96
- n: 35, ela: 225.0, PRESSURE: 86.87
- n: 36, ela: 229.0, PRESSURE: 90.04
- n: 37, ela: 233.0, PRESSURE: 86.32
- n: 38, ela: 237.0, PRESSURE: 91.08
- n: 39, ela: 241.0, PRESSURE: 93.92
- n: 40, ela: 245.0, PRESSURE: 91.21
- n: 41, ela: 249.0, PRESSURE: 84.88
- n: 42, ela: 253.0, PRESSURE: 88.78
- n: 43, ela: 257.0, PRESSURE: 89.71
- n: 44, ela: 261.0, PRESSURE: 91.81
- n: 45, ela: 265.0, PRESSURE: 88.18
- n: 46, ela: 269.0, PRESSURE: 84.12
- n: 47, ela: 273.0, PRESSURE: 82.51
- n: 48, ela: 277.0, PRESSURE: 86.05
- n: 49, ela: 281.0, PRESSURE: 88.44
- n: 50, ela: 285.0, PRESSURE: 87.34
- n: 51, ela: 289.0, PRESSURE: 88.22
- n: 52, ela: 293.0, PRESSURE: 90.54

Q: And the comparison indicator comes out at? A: 0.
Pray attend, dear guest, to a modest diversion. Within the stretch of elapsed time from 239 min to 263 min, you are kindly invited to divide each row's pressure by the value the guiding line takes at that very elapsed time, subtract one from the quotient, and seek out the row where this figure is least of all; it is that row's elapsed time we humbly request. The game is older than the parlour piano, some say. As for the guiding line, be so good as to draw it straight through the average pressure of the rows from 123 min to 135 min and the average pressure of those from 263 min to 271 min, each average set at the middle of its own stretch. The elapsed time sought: 249.0 min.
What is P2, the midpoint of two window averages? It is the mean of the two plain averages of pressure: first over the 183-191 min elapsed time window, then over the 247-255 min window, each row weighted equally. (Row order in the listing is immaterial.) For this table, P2 87.5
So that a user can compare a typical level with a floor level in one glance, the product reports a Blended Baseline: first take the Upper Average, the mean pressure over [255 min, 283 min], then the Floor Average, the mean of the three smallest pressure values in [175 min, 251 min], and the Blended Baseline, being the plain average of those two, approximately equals 86.2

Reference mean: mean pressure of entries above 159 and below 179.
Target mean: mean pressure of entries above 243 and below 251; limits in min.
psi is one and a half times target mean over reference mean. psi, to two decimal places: 1.56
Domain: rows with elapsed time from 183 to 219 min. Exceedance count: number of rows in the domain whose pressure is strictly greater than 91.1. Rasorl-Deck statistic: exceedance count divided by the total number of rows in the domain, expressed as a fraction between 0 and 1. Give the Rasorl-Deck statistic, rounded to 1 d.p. 0.1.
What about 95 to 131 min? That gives 0.7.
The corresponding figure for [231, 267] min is 0.3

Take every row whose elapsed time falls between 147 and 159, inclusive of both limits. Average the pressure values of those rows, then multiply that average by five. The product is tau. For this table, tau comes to 459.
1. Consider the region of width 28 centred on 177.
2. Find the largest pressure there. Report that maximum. 91.96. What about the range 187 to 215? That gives 92.2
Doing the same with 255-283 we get 91.81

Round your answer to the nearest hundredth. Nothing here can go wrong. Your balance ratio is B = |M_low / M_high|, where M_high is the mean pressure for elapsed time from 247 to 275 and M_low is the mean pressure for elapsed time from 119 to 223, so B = 1.02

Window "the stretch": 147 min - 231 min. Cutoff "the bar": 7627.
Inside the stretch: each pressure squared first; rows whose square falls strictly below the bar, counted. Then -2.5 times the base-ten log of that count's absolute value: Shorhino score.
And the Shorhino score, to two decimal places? -2.50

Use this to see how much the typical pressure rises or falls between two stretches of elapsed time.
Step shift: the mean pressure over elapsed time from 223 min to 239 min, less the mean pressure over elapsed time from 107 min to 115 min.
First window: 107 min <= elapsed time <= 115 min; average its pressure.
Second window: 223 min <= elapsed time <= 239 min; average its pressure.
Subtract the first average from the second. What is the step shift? -5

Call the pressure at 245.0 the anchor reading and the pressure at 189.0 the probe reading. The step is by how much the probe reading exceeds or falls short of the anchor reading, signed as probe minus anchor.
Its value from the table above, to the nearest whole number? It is -1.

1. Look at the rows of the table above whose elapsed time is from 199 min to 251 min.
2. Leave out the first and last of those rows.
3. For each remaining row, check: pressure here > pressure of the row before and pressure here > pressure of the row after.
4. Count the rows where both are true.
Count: 4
